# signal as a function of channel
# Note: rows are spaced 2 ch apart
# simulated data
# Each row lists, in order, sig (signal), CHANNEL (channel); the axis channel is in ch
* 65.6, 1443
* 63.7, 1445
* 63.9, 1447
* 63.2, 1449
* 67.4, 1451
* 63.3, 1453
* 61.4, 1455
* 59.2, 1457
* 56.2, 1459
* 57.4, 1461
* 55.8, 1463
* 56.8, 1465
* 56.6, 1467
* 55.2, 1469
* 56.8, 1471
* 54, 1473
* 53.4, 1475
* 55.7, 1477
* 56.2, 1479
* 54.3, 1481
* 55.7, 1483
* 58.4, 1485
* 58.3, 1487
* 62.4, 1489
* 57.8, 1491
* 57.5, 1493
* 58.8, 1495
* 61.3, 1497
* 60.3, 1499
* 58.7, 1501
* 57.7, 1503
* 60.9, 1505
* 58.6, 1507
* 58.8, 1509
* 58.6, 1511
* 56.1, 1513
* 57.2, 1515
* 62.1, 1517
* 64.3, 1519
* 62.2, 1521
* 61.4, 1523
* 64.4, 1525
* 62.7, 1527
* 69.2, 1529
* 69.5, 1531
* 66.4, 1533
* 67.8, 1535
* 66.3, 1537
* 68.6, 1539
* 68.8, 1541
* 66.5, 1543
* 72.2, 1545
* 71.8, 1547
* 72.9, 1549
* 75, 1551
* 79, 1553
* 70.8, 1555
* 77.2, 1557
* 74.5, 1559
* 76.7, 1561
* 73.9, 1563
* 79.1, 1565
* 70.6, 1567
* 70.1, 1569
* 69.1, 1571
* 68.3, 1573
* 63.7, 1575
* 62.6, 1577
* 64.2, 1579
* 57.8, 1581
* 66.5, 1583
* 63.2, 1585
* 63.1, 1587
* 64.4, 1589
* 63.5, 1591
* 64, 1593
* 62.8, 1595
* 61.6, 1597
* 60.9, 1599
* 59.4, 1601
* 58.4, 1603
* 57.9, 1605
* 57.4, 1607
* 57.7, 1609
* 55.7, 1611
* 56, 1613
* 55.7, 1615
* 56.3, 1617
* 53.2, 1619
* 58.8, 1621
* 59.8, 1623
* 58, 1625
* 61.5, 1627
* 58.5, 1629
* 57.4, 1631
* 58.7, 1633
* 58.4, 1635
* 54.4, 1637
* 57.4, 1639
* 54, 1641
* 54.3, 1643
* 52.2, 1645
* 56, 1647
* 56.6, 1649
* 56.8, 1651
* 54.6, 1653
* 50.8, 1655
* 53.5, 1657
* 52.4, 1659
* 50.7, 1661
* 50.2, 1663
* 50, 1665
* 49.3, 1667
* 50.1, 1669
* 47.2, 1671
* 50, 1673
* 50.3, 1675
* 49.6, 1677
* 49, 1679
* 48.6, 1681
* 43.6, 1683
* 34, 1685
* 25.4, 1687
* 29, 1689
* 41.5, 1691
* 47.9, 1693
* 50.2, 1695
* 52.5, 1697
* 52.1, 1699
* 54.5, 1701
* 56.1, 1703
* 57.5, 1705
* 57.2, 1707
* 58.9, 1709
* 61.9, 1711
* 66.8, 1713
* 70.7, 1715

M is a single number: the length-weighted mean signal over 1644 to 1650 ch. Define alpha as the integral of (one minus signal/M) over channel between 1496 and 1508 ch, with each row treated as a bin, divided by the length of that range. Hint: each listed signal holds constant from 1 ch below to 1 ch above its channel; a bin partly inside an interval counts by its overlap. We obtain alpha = -0.08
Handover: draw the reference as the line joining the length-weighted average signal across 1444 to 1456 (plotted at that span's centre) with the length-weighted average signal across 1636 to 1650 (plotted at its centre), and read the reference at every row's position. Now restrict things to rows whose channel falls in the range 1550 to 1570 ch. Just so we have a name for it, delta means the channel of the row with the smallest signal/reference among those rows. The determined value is 1555 ch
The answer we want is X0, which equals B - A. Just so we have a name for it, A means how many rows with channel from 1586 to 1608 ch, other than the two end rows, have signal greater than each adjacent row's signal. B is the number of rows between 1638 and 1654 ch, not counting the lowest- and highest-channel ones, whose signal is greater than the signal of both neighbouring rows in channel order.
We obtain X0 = 0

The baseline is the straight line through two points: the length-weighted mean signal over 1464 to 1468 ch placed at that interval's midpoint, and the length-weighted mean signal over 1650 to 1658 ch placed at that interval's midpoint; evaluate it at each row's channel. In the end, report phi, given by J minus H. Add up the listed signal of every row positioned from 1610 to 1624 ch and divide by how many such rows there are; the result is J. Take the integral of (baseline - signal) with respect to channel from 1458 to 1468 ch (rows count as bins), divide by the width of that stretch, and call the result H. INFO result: 56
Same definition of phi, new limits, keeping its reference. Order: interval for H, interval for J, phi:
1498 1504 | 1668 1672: 51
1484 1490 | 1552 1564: 79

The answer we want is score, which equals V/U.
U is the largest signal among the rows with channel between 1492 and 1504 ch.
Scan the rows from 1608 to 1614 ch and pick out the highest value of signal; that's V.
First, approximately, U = 61.3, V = 57.7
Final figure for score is 0.94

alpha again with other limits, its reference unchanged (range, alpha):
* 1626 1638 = -0.06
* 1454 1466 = -0.05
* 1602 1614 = -0.04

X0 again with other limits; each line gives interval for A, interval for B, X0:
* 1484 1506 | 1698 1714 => -1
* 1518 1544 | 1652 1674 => -2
